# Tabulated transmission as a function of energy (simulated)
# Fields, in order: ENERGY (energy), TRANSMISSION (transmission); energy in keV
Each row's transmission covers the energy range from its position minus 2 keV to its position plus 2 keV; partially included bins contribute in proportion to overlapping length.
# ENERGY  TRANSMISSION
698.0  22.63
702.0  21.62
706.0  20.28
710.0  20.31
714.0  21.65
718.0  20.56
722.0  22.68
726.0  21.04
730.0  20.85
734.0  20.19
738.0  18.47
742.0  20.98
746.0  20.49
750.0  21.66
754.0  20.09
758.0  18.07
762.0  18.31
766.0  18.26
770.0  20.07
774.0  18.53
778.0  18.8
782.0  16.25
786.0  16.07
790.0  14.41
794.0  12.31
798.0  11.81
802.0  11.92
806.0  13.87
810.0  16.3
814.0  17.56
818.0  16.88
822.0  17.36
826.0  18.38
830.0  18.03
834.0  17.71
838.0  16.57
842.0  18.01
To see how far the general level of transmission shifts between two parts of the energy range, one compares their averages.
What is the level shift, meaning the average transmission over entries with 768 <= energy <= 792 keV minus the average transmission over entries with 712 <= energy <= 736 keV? -3.8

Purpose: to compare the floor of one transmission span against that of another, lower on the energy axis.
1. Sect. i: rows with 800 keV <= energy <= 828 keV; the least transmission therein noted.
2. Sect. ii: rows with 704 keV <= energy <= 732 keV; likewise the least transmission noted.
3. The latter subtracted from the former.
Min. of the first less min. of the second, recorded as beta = -8.4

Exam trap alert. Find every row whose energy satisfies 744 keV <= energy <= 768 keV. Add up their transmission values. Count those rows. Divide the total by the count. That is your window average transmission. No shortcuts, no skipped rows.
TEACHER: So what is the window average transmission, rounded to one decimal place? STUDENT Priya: 19.5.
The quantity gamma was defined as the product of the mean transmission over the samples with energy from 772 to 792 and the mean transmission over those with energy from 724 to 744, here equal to 341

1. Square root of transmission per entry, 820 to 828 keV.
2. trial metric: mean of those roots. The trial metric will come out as 4.23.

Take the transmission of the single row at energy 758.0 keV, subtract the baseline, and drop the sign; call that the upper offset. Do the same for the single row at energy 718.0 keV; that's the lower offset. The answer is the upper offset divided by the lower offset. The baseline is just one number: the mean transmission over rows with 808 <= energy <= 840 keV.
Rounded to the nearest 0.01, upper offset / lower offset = 0.22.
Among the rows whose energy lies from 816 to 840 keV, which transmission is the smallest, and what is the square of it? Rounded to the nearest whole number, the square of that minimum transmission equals 275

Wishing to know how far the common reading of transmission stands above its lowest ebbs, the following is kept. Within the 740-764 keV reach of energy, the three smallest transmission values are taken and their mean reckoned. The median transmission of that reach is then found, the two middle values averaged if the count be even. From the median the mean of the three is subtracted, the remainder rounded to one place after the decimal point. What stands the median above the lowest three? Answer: 1.5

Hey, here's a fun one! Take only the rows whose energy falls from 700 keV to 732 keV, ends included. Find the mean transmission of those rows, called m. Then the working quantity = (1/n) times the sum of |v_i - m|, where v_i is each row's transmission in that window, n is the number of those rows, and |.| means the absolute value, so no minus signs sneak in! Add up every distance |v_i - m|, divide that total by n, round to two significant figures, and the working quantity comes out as 0.64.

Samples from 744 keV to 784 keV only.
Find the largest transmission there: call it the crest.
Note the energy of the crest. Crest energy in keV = 750.0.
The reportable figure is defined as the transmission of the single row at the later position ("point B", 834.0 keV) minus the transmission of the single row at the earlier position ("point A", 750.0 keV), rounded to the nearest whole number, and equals -4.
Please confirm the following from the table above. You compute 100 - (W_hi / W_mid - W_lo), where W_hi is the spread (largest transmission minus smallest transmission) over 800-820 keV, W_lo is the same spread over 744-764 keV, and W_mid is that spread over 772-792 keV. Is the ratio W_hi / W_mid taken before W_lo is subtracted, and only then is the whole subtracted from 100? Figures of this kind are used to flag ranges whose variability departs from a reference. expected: 102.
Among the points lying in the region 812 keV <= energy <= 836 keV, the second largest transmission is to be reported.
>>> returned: 18.03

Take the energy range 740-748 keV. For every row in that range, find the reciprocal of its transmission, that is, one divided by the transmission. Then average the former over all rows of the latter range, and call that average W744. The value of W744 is 0.0482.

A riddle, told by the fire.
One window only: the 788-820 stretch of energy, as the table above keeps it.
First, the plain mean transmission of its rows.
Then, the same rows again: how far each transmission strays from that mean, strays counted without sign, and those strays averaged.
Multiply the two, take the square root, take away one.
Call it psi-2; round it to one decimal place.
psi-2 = 4.2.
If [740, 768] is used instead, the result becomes 4.0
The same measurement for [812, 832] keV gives 1.8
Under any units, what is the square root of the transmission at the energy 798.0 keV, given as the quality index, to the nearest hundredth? 3.44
